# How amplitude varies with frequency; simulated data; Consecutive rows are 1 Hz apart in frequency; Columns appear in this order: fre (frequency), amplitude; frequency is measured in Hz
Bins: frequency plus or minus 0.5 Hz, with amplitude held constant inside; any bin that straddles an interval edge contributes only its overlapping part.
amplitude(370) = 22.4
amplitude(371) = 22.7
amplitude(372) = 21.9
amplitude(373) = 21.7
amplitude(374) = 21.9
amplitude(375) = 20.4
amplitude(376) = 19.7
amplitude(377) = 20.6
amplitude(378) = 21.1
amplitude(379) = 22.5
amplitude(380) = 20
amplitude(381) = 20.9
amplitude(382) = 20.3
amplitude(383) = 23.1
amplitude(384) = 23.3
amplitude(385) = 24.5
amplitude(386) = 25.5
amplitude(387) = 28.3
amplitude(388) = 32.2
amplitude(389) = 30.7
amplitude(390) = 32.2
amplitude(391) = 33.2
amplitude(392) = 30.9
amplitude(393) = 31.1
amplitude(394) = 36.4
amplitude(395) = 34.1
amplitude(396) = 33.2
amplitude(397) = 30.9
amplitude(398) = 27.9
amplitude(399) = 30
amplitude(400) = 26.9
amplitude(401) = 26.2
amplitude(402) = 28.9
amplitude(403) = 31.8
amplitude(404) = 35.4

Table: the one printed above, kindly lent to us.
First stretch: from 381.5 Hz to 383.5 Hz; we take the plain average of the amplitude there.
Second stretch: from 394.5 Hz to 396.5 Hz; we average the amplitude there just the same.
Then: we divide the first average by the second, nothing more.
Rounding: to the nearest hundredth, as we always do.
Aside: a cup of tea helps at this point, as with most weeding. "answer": 0.64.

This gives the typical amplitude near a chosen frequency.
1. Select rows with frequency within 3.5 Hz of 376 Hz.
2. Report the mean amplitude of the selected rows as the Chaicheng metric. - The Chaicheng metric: 21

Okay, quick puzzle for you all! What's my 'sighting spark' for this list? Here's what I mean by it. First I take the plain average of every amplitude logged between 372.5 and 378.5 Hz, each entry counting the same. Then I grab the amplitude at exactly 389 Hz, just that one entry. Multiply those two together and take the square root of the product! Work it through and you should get 25.3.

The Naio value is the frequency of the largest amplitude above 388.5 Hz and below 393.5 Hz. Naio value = 391 Hz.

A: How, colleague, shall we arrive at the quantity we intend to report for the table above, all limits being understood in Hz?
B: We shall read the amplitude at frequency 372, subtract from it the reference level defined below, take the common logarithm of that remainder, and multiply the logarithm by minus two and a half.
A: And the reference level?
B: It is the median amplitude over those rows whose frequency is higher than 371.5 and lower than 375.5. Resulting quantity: 2.5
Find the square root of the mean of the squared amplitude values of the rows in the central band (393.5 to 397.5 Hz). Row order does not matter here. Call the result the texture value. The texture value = 33.7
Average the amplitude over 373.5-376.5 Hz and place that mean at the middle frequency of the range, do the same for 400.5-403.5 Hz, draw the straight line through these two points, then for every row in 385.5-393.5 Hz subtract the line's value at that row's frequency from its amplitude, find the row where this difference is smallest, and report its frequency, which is 386 Hz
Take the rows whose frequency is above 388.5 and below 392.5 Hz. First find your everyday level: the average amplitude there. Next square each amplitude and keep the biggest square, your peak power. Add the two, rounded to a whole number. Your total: 1134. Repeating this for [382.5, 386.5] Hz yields 674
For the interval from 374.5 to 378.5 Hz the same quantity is 466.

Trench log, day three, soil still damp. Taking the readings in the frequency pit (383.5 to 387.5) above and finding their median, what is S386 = 25.0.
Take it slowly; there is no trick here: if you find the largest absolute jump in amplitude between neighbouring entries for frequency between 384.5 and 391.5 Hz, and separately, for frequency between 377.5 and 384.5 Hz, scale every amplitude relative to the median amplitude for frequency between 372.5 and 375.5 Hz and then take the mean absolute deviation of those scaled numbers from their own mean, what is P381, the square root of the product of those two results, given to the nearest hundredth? 0.46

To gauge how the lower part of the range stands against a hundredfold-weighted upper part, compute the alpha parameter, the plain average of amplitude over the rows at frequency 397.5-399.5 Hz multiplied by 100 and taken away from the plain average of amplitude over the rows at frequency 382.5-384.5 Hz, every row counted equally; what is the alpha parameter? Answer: -2872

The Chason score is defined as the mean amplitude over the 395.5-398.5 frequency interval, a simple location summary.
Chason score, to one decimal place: 30.7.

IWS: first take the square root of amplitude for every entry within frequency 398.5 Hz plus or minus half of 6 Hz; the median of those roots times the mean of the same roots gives 29.0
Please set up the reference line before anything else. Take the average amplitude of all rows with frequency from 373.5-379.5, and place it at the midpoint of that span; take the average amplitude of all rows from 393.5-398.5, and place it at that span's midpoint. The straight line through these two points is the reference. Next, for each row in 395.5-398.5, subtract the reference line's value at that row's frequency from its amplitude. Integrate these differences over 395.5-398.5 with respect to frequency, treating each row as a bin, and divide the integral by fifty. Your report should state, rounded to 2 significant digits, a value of -0.15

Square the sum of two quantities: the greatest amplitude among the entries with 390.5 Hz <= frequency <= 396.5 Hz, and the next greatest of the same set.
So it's 4970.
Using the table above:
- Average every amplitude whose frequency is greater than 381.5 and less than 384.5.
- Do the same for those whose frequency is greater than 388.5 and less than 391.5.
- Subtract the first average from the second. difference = 10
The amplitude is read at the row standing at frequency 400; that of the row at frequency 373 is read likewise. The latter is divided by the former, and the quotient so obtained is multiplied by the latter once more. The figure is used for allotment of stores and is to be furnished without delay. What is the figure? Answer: 17.5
